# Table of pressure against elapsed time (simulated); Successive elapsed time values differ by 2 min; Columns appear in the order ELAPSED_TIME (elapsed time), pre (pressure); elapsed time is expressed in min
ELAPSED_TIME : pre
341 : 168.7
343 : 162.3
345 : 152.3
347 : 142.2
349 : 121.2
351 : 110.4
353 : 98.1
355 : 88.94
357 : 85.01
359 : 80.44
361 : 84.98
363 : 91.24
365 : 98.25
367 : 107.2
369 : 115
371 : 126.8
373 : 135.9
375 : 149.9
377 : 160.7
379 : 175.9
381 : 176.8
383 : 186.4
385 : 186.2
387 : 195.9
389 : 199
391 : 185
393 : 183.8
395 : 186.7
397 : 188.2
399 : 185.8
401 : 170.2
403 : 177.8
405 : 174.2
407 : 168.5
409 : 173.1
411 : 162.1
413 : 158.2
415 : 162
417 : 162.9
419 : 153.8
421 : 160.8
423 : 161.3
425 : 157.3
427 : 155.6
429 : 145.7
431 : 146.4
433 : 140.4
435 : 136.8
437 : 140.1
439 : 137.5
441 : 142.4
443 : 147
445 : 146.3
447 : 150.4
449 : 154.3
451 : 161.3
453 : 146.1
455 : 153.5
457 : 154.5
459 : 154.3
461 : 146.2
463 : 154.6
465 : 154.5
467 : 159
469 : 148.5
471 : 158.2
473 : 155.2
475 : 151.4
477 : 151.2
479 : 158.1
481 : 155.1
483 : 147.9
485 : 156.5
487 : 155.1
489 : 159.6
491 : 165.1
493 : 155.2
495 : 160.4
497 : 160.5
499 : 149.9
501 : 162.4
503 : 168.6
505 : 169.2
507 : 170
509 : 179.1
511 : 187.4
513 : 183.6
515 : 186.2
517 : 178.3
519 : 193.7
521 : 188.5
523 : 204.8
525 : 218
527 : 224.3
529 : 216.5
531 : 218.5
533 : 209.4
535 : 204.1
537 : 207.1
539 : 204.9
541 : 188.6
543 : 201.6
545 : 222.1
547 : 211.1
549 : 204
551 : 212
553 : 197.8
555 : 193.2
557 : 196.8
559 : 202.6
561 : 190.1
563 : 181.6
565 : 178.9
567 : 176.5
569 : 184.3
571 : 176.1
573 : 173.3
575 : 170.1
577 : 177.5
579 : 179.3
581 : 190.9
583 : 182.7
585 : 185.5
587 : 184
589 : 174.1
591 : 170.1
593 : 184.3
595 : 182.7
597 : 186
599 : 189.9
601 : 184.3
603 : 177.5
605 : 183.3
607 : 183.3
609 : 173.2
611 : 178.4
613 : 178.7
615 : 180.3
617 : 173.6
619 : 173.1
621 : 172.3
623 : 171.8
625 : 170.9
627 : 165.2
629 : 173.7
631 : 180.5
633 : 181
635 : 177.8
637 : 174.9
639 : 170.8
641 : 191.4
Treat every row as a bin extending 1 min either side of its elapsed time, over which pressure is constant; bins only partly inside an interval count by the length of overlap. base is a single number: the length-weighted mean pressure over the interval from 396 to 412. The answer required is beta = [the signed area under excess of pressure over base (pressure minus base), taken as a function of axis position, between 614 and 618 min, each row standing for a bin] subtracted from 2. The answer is -6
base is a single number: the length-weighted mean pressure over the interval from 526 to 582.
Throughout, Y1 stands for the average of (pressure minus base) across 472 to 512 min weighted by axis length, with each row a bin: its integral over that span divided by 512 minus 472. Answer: -35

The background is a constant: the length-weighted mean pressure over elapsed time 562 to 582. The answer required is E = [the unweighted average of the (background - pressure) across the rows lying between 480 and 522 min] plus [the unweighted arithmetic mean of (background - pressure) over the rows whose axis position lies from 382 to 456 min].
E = 26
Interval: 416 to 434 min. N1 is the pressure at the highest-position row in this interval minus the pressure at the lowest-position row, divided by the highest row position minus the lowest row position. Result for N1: -1.4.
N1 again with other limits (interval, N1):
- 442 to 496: 0.3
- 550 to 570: -1.5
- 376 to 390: 3.2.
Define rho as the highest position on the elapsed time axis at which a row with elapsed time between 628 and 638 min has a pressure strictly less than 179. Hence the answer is 637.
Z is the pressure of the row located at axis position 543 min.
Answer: 201.6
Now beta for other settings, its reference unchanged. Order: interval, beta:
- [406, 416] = 104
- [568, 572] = -19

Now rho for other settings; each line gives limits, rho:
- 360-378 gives 377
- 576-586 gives 577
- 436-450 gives 449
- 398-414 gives 413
